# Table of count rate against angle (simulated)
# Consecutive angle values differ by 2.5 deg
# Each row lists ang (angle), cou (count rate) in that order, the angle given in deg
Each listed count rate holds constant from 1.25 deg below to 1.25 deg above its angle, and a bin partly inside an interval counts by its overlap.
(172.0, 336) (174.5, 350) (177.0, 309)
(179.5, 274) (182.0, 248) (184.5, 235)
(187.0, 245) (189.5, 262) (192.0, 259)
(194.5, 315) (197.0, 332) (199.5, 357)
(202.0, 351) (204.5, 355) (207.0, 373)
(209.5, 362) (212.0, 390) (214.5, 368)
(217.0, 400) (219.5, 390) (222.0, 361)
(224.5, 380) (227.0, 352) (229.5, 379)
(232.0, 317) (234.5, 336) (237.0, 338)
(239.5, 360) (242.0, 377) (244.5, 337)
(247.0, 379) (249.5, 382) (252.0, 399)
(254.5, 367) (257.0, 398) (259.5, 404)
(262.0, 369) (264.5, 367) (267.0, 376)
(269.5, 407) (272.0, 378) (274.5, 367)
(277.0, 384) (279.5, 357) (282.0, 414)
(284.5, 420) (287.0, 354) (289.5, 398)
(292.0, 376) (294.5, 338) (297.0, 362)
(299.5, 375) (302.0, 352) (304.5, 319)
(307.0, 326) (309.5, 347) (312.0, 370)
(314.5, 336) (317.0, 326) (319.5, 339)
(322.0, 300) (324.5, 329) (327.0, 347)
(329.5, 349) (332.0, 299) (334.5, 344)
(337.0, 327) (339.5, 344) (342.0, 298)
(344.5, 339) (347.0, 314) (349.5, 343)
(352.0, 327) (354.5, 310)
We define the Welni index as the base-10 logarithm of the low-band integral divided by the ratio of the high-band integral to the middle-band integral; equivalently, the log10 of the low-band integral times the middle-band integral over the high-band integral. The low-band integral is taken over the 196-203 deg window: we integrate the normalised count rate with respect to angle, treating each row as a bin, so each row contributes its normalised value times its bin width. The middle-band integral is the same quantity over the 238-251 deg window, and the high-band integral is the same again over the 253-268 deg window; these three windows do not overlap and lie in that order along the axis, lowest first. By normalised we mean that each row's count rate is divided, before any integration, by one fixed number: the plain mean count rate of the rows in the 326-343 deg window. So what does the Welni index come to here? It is 0.8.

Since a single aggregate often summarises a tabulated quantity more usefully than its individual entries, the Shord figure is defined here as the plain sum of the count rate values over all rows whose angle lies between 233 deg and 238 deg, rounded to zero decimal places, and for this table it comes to 674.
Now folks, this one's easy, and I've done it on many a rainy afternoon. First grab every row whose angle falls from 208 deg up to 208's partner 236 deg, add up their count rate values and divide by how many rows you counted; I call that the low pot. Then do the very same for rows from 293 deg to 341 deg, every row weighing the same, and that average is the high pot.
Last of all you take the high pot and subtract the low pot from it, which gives -28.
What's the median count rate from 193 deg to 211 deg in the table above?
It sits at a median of 355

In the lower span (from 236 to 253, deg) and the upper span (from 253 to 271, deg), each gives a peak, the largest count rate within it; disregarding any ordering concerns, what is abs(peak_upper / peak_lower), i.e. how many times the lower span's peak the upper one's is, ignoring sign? 1.02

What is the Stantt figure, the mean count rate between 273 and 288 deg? 383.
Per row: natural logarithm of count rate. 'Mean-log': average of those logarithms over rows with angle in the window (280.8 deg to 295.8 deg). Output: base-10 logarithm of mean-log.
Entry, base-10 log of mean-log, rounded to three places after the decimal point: 0.774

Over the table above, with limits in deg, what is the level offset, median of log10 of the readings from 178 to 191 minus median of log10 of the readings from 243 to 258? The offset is -0.19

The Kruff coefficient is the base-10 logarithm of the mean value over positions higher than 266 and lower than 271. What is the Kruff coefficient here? 2.593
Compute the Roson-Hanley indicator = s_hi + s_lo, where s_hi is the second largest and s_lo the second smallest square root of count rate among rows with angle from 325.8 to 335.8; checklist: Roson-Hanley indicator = 37.2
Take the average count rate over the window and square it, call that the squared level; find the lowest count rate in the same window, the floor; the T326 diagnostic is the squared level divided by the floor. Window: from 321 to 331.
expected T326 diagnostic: 366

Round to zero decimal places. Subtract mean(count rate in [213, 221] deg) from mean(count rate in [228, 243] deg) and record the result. -35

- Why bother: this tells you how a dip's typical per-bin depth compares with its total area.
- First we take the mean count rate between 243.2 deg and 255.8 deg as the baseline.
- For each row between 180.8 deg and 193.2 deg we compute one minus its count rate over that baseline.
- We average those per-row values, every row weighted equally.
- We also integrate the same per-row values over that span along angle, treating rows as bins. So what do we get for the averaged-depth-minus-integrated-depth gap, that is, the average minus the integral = -3.8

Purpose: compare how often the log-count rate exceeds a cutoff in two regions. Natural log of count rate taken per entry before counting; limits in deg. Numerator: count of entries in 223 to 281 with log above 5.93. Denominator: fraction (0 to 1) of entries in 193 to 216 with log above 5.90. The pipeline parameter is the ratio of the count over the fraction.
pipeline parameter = 33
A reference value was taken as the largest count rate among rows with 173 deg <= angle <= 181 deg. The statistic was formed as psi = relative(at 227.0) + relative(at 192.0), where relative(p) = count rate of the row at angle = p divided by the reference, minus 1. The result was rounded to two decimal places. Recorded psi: -0.25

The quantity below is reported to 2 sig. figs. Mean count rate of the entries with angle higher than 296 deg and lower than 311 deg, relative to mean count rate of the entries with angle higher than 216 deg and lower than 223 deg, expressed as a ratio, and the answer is 0.90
